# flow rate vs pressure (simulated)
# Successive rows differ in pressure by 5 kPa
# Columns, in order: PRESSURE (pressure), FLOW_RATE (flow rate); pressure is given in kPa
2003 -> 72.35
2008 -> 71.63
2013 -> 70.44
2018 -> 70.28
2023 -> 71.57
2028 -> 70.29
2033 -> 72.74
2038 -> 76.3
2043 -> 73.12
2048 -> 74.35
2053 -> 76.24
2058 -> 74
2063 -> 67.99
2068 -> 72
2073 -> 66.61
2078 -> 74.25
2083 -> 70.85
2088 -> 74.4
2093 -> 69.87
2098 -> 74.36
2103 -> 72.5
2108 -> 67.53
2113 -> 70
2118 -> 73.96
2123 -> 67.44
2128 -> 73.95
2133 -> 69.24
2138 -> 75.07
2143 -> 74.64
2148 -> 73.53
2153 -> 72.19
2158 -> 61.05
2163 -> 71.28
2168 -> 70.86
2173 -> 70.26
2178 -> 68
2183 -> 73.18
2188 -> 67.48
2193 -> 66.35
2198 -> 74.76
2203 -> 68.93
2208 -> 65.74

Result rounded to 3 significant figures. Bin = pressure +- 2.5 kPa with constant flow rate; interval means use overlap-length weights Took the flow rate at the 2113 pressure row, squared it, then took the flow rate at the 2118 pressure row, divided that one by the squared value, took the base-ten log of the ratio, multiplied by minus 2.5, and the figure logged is 4.55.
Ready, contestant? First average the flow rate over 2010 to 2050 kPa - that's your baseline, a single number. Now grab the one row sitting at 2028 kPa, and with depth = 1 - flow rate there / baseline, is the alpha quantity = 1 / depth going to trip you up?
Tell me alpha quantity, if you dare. 35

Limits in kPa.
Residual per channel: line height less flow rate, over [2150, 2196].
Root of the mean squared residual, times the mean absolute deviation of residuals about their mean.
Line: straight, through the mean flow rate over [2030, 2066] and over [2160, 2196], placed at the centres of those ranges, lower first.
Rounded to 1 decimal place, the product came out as 9.8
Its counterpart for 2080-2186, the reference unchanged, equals 8.5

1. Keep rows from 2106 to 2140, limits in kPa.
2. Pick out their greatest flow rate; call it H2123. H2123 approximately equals 75.07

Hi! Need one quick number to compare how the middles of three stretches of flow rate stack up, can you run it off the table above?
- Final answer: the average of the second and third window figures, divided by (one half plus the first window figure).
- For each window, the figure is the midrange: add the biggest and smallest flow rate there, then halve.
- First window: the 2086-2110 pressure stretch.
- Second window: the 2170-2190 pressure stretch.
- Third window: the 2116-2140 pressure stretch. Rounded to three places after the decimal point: 0.991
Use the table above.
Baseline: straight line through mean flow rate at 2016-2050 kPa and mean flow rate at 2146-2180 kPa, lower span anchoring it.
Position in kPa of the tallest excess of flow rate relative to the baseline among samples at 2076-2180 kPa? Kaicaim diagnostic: 2138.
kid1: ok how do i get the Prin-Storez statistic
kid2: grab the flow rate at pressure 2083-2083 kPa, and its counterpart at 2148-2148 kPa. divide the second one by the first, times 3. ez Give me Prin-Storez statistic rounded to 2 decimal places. 3.11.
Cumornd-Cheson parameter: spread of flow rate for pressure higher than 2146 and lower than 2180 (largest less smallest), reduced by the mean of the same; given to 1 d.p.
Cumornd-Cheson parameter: -57.1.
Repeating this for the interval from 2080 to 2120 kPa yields -64.8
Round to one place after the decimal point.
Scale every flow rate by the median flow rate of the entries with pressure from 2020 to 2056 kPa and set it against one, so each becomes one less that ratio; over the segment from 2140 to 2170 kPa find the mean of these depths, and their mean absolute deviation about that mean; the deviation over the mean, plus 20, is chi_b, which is 21.3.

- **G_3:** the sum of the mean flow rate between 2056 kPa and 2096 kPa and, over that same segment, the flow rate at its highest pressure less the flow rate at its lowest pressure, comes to 67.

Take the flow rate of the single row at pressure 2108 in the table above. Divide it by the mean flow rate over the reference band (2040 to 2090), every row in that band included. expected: 0.93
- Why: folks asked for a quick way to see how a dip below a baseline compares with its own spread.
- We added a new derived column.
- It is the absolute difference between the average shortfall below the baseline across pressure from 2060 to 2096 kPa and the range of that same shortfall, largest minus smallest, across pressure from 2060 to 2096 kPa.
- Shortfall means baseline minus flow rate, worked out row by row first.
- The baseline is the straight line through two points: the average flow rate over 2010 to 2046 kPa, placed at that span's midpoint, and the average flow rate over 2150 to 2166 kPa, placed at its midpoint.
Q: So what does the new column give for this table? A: 8.5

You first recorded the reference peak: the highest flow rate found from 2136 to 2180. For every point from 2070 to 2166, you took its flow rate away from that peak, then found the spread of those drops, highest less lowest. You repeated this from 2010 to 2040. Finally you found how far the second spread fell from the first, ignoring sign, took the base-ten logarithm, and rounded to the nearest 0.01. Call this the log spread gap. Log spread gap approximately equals 0.90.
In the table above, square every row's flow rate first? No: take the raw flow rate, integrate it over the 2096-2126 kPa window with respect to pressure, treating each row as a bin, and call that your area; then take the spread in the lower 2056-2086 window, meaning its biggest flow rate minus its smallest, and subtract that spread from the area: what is 2121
